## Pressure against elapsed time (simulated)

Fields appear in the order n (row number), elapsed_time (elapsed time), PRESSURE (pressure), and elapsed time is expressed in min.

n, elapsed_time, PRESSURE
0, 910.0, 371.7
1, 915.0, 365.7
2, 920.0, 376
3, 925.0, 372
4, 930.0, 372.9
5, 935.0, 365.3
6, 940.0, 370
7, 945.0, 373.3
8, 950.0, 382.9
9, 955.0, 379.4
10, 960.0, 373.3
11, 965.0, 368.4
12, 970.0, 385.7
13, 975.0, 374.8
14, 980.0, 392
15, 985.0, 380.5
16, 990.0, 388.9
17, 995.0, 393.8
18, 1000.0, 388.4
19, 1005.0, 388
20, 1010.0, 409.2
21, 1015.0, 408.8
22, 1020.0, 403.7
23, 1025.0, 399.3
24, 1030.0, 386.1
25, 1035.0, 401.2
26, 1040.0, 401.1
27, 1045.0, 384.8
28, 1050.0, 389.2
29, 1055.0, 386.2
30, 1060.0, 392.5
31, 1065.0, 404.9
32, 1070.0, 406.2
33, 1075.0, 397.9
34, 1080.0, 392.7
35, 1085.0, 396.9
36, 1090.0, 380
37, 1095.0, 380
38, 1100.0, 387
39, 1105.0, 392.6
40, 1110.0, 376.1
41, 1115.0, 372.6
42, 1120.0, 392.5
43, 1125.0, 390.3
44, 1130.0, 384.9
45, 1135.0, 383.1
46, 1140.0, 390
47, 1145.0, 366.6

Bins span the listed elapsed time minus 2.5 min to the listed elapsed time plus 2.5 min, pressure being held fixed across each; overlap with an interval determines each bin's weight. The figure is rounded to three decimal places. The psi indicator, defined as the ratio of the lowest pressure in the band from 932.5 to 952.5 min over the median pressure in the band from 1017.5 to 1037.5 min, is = 0.913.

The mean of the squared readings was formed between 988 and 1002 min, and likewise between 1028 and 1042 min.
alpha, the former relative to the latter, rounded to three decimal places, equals 0.971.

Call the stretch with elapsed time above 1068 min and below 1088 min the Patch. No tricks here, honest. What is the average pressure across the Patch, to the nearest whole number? 398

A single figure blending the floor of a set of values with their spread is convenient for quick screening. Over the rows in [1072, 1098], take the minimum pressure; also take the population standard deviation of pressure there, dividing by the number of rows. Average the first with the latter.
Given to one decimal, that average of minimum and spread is 194.0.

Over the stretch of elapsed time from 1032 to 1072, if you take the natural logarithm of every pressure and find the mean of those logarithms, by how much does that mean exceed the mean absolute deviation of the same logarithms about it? 5.96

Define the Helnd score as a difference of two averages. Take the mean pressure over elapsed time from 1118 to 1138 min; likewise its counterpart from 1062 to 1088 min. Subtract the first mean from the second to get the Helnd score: 12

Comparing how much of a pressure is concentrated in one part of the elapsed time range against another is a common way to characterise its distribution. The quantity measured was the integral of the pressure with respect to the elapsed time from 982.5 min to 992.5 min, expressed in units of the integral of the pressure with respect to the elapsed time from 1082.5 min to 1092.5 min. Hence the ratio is 0.99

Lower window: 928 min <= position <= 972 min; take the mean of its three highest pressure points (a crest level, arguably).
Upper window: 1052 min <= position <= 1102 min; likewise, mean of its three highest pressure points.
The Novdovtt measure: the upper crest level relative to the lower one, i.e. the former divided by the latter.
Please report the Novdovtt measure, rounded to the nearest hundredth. 1.05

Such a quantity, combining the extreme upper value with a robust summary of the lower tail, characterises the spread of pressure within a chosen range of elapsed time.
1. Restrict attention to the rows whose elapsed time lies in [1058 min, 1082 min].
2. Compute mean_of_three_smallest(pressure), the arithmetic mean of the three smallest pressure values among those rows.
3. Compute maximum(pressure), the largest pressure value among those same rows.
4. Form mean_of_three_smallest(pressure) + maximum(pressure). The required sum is 801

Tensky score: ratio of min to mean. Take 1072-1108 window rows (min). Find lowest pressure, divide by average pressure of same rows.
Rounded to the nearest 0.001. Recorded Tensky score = 0.975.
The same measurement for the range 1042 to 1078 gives 0.975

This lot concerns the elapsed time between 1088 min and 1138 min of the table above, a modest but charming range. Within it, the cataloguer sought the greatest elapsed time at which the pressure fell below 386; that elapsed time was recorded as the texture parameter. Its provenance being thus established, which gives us 1135.0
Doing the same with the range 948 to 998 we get 985.0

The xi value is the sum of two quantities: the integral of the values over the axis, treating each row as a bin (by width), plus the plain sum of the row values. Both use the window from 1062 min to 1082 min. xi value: 9610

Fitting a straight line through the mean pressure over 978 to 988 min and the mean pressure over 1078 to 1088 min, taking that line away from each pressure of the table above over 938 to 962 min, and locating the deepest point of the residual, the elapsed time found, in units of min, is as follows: 940.0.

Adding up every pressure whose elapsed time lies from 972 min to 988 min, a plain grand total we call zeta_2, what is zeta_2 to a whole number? 1147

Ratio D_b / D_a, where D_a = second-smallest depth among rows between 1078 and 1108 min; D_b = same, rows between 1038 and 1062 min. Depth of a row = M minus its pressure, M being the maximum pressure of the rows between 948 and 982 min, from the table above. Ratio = 1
